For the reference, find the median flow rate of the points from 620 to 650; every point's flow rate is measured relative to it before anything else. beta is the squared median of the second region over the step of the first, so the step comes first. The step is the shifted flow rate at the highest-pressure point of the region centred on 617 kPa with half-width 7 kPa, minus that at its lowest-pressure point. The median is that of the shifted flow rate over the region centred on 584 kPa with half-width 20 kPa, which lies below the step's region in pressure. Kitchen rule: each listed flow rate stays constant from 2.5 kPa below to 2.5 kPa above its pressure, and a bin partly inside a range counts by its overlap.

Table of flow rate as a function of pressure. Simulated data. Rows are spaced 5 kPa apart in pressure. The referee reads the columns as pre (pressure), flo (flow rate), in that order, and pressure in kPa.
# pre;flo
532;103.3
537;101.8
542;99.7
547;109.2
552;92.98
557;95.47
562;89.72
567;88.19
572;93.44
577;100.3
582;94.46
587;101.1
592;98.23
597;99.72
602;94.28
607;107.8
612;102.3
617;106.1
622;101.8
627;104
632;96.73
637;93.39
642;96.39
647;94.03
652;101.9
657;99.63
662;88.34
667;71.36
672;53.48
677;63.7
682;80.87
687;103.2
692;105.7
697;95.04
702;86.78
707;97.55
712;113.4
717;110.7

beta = -0.1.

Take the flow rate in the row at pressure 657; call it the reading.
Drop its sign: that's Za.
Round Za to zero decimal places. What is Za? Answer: 100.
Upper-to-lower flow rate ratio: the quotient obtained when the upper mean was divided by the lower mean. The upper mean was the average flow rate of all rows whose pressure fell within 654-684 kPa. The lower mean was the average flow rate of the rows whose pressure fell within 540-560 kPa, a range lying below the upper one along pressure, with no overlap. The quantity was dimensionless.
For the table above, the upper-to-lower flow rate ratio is 0.77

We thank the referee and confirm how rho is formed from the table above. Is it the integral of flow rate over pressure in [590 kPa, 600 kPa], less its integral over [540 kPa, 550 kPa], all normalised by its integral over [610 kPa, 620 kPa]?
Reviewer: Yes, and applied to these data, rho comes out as -0.05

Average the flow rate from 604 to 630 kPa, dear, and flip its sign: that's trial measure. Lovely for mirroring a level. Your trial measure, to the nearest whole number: -104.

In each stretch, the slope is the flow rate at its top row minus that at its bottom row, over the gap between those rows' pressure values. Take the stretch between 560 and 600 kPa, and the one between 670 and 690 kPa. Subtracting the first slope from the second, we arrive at 3.0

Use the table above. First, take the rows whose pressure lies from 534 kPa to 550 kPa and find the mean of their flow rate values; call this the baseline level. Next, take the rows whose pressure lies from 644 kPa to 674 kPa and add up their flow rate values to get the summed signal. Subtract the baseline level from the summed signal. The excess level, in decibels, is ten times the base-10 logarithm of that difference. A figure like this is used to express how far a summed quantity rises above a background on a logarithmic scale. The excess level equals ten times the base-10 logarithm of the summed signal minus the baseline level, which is 26.1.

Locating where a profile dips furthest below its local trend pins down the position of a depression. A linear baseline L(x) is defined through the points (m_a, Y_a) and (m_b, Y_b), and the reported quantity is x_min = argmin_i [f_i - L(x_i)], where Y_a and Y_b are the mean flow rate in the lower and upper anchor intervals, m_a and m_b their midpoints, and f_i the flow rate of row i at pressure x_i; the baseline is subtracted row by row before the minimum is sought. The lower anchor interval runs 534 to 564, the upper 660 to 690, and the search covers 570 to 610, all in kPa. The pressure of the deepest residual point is 572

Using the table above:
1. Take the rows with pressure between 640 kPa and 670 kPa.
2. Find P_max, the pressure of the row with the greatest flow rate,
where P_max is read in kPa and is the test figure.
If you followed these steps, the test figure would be 652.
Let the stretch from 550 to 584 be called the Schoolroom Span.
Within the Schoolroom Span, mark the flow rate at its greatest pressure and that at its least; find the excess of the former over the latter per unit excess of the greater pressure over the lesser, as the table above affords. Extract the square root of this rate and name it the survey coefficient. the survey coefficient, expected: 0.2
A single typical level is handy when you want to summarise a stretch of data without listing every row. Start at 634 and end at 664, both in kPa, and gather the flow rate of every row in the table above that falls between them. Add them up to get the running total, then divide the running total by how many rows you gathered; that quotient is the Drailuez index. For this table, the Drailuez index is 96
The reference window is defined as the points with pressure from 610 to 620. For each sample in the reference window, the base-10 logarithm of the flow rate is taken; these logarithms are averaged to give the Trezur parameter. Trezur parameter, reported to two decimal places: 2.02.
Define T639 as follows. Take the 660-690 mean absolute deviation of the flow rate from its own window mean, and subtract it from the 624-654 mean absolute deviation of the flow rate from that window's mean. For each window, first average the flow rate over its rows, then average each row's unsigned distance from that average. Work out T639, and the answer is -11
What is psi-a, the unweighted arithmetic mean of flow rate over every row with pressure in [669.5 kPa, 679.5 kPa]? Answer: 59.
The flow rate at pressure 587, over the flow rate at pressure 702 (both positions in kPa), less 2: -0.83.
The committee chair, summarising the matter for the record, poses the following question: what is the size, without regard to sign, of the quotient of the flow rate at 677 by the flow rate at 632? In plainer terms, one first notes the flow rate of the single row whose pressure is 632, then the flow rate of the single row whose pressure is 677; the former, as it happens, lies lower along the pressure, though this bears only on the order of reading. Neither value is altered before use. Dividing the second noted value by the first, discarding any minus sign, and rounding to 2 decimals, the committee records 0.66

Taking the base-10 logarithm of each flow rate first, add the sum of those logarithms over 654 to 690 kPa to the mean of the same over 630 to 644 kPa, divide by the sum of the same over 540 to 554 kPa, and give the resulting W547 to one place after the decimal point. 2.5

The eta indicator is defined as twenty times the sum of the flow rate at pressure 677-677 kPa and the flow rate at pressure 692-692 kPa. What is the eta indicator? 3388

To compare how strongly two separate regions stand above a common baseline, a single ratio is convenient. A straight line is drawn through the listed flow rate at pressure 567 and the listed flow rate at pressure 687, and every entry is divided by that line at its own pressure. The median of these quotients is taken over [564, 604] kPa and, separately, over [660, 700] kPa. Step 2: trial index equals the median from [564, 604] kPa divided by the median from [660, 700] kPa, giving 1.27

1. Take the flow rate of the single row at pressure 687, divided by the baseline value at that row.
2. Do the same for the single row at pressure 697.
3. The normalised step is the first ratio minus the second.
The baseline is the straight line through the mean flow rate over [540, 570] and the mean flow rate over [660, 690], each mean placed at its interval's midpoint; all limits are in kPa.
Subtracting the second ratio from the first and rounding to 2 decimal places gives 0.08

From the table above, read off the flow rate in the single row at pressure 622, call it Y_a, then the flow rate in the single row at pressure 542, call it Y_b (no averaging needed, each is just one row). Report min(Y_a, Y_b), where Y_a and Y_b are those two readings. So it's 99.7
